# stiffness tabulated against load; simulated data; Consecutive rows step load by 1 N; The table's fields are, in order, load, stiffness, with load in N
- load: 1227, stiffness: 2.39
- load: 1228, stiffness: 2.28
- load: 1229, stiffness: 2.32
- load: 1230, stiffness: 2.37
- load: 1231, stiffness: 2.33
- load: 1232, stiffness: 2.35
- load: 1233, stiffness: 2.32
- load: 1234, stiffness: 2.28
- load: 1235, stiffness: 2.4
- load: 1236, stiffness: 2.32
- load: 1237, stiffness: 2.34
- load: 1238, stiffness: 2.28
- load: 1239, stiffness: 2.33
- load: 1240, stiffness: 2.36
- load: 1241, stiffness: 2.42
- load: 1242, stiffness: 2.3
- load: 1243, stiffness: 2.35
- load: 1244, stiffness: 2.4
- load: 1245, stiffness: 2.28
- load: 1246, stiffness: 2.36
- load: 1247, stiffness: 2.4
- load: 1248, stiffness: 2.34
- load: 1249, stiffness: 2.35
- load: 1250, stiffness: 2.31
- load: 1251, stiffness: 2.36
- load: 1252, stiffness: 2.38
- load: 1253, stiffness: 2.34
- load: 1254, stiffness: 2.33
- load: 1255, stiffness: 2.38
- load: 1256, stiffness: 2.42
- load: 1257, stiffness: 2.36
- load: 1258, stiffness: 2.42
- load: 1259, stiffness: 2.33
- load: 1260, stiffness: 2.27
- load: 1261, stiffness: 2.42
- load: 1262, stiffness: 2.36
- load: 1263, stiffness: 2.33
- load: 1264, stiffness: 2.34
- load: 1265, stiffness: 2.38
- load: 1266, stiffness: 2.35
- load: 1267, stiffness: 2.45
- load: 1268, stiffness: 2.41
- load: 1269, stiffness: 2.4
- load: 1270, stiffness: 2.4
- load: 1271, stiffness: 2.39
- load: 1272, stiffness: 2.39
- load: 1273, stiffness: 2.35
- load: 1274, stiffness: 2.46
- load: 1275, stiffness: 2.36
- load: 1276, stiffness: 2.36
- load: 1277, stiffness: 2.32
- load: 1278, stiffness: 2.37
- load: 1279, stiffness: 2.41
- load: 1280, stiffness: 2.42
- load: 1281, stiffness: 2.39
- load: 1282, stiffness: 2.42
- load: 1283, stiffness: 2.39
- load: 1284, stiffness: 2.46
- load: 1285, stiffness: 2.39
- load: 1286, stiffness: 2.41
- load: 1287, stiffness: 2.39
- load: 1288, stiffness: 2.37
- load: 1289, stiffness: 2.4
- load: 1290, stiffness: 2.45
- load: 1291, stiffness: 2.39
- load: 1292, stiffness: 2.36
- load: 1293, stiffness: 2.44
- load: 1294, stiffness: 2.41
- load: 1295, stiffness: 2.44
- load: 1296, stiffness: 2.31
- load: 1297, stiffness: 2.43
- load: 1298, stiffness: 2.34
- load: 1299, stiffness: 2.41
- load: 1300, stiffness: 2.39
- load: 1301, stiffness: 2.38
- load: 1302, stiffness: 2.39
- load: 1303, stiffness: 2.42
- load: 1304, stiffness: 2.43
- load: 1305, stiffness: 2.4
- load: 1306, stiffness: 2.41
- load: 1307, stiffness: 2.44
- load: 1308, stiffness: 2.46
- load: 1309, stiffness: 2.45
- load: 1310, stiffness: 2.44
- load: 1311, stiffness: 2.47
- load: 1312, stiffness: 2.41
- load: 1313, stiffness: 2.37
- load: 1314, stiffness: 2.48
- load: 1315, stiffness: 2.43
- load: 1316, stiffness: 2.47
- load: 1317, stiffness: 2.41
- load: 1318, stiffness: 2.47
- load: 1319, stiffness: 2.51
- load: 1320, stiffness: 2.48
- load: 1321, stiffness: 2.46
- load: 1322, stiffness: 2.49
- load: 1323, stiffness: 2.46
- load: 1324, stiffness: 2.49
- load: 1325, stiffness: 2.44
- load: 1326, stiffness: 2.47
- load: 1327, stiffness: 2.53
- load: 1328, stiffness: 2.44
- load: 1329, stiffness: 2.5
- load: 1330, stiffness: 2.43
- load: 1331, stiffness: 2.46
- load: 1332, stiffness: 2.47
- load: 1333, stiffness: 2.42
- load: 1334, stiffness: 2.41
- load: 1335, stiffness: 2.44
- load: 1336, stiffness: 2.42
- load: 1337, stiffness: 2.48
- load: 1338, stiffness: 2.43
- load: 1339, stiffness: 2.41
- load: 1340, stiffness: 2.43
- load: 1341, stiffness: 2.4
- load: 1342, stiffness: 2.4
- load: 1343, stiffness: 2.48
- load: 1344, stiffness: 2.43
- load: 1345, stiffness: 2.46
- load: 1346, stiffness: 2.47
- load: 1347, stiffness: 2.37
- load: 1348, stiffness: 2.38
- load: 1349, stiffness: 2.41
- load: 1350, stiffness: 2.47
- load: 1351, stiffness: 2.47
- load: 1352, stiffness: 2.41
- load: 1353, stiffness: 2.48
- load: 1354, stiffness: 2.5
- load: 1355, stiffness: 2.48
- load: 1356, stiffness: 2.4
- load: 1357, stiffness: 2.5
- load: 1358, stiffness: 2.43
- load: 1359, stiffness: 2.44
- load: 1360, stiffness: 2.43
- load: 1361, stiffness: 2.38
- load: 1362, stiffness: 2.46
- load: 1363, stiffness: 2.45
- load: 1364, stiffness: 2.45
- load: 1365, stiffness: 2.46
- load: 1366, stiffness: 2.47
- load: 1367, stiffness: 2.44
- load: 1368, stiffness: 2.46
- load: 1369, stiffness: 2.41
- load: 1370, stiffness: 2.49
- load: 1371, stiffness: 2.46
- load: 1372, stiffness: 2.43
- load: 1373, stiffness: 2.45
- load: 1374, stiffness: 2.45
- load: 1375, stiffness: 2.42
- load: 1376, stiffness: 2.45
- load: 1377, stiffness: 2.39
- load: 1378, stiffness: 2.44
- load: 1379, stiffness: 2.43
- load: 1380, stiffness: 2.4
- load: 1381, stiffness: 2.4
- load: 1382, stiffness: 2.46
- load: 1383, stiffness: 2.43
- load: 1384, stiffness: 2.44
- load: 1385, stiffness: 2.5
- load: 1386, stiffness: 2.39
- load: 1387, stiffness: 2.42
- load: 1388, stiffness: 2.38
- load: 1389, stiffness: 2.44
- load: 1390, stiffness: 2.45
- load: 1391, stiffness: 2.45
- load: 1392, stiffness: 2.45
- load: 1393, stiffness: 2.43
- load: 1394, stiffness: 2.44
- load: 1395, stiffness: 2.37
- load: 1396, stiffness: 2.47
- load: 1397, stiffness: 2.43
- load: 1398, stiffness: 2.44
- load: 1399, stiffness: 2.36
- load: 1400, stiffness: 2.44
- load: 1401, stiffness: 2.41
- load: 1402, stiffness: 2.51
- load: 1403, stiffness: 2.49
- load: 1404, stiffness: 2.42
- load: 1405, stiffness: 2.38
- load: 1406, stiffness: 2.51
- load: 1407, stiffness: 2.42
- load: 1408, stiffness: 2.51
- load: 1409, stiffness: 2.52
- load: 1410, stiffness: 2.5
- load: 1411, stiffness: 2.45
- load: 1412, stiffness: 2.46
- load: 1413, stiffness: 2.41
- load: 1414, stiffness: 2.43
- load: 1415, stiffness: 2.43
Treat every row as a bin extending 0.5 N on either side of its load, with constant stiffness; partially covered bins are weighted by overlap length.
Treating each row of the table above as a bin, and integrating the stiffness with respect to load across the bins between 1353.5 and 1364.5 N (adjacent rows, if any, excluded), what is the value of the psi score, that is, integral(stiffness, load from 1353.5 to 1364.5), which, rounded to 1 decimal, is 26.9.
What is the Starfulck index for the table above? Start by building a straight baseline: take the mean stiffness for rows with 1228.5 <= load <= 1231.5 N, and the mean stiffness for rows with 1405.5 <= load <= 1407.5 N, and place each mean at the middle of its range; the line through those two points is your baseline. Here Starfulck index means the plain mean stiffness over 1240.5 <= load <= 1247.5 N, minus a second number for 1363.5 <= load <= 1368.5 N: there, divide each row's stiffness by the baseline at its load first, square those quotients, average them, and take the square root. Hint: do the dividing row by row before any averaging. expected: 1.35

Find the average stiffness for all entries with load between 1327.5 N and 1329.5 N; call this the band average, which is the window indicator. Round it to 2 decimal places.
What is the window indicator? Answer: 2.47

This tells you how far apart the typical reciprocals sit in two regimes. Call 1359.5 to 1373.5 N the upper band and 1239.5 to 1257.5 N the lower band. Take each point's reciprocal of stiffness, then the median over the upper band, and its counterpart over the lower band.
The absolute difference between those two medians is 0.016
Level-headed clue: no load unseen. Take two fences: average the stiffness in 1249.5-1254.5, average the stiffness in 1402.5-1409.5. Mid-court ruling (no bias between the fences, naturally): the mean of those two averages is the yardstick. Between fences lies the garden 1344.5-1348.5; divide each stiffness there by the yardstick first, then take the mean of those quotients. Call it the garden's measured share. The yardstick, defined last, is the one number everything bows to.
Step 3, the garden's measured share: 1.01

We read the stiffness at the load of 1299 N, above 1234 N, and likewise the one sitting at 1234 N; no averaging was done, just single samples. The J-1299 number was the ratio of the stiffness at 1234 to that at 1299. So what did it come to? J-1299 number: 0.95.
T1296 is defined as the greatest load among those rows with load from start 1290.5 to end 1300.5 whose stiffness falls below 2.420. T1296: 1300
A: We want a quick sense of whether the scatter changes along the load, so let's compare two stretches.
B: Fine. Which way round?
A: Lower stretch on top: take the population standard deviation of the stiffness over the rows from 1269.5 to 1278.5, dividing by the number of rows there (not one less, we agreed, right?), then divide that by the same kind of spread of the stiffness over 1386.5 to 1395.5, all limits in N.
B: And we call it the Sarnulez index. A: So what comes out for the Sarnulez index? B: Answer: 1.3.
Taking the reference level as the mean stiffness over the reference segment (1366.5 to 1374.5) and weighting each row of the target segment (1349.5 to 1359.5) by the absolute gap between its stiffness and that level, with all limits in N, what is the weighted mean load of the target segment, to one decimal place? 1354.4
